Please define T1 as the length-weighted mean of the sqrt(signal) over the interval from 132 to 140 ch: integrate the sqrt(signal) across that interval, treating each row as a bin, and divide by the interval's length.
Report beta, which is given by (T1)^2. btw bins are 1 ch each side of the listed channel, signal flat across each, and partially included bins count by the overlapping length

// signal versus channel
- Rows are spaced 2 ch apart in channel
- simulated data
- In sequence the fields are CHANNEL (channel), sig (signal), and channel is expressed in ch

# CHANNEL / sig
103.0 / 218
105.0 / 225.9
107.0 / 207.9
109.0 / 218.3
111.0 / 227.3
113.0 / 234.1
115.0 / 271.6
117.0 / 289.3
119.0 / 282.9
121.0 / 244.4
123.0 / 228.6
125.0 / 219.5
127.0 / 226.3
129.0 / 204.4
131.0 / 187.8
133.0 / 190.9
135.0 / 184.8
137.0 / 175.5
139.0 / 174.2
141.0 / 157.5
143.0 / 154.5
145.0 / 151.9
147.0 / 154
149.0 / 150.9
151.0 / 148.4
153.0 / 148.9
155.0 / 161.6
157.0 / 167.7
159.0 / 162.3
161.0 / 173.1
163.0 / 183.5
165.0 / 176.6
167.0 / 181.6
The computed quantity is 181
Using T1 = 13.5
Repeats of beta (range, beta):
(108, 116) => 237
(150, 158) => 157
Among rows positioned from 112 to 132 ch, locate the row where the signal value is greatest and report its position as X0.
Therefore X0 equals 117.0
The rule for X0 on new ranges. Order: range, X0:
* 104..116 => 115.0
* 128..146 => 129.0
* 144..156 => 155.0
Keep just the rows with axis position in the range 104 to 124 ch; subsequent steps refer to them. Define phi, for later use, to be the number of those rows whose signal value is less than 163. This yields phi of 0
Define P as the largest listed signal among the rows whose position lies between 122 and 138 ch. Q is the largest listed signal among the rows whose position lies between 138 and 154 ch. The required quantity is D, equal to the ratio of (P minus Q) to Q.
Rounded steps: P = 228.6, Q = 174.2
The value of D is 0.3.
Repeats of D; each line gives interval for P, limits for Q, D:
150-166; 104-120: -0.4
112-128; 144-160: 0.7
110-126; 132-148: 0.5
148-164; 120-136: -0.2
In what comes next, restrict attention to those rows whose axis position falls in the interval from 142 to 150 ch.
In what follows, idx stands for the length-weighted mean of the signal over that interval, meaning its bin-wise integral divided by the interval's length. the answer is 153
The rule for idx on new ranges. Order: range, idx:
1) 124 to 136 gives 202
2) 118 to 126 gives 244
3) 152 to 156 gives 155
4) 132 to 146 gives 170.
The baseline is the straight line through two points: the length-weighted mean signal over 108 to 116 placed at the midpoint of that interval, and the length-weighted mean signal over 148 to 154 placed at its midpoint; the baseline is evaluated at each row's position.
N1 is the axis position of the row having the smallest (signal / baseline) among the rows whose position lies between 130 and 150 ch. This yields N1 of 141.0 ch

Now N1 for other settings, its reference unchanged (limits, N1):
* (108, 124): 109.0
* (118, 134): 131.0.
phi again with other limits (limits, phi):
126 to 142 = 1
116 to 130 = 0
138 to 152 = 6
